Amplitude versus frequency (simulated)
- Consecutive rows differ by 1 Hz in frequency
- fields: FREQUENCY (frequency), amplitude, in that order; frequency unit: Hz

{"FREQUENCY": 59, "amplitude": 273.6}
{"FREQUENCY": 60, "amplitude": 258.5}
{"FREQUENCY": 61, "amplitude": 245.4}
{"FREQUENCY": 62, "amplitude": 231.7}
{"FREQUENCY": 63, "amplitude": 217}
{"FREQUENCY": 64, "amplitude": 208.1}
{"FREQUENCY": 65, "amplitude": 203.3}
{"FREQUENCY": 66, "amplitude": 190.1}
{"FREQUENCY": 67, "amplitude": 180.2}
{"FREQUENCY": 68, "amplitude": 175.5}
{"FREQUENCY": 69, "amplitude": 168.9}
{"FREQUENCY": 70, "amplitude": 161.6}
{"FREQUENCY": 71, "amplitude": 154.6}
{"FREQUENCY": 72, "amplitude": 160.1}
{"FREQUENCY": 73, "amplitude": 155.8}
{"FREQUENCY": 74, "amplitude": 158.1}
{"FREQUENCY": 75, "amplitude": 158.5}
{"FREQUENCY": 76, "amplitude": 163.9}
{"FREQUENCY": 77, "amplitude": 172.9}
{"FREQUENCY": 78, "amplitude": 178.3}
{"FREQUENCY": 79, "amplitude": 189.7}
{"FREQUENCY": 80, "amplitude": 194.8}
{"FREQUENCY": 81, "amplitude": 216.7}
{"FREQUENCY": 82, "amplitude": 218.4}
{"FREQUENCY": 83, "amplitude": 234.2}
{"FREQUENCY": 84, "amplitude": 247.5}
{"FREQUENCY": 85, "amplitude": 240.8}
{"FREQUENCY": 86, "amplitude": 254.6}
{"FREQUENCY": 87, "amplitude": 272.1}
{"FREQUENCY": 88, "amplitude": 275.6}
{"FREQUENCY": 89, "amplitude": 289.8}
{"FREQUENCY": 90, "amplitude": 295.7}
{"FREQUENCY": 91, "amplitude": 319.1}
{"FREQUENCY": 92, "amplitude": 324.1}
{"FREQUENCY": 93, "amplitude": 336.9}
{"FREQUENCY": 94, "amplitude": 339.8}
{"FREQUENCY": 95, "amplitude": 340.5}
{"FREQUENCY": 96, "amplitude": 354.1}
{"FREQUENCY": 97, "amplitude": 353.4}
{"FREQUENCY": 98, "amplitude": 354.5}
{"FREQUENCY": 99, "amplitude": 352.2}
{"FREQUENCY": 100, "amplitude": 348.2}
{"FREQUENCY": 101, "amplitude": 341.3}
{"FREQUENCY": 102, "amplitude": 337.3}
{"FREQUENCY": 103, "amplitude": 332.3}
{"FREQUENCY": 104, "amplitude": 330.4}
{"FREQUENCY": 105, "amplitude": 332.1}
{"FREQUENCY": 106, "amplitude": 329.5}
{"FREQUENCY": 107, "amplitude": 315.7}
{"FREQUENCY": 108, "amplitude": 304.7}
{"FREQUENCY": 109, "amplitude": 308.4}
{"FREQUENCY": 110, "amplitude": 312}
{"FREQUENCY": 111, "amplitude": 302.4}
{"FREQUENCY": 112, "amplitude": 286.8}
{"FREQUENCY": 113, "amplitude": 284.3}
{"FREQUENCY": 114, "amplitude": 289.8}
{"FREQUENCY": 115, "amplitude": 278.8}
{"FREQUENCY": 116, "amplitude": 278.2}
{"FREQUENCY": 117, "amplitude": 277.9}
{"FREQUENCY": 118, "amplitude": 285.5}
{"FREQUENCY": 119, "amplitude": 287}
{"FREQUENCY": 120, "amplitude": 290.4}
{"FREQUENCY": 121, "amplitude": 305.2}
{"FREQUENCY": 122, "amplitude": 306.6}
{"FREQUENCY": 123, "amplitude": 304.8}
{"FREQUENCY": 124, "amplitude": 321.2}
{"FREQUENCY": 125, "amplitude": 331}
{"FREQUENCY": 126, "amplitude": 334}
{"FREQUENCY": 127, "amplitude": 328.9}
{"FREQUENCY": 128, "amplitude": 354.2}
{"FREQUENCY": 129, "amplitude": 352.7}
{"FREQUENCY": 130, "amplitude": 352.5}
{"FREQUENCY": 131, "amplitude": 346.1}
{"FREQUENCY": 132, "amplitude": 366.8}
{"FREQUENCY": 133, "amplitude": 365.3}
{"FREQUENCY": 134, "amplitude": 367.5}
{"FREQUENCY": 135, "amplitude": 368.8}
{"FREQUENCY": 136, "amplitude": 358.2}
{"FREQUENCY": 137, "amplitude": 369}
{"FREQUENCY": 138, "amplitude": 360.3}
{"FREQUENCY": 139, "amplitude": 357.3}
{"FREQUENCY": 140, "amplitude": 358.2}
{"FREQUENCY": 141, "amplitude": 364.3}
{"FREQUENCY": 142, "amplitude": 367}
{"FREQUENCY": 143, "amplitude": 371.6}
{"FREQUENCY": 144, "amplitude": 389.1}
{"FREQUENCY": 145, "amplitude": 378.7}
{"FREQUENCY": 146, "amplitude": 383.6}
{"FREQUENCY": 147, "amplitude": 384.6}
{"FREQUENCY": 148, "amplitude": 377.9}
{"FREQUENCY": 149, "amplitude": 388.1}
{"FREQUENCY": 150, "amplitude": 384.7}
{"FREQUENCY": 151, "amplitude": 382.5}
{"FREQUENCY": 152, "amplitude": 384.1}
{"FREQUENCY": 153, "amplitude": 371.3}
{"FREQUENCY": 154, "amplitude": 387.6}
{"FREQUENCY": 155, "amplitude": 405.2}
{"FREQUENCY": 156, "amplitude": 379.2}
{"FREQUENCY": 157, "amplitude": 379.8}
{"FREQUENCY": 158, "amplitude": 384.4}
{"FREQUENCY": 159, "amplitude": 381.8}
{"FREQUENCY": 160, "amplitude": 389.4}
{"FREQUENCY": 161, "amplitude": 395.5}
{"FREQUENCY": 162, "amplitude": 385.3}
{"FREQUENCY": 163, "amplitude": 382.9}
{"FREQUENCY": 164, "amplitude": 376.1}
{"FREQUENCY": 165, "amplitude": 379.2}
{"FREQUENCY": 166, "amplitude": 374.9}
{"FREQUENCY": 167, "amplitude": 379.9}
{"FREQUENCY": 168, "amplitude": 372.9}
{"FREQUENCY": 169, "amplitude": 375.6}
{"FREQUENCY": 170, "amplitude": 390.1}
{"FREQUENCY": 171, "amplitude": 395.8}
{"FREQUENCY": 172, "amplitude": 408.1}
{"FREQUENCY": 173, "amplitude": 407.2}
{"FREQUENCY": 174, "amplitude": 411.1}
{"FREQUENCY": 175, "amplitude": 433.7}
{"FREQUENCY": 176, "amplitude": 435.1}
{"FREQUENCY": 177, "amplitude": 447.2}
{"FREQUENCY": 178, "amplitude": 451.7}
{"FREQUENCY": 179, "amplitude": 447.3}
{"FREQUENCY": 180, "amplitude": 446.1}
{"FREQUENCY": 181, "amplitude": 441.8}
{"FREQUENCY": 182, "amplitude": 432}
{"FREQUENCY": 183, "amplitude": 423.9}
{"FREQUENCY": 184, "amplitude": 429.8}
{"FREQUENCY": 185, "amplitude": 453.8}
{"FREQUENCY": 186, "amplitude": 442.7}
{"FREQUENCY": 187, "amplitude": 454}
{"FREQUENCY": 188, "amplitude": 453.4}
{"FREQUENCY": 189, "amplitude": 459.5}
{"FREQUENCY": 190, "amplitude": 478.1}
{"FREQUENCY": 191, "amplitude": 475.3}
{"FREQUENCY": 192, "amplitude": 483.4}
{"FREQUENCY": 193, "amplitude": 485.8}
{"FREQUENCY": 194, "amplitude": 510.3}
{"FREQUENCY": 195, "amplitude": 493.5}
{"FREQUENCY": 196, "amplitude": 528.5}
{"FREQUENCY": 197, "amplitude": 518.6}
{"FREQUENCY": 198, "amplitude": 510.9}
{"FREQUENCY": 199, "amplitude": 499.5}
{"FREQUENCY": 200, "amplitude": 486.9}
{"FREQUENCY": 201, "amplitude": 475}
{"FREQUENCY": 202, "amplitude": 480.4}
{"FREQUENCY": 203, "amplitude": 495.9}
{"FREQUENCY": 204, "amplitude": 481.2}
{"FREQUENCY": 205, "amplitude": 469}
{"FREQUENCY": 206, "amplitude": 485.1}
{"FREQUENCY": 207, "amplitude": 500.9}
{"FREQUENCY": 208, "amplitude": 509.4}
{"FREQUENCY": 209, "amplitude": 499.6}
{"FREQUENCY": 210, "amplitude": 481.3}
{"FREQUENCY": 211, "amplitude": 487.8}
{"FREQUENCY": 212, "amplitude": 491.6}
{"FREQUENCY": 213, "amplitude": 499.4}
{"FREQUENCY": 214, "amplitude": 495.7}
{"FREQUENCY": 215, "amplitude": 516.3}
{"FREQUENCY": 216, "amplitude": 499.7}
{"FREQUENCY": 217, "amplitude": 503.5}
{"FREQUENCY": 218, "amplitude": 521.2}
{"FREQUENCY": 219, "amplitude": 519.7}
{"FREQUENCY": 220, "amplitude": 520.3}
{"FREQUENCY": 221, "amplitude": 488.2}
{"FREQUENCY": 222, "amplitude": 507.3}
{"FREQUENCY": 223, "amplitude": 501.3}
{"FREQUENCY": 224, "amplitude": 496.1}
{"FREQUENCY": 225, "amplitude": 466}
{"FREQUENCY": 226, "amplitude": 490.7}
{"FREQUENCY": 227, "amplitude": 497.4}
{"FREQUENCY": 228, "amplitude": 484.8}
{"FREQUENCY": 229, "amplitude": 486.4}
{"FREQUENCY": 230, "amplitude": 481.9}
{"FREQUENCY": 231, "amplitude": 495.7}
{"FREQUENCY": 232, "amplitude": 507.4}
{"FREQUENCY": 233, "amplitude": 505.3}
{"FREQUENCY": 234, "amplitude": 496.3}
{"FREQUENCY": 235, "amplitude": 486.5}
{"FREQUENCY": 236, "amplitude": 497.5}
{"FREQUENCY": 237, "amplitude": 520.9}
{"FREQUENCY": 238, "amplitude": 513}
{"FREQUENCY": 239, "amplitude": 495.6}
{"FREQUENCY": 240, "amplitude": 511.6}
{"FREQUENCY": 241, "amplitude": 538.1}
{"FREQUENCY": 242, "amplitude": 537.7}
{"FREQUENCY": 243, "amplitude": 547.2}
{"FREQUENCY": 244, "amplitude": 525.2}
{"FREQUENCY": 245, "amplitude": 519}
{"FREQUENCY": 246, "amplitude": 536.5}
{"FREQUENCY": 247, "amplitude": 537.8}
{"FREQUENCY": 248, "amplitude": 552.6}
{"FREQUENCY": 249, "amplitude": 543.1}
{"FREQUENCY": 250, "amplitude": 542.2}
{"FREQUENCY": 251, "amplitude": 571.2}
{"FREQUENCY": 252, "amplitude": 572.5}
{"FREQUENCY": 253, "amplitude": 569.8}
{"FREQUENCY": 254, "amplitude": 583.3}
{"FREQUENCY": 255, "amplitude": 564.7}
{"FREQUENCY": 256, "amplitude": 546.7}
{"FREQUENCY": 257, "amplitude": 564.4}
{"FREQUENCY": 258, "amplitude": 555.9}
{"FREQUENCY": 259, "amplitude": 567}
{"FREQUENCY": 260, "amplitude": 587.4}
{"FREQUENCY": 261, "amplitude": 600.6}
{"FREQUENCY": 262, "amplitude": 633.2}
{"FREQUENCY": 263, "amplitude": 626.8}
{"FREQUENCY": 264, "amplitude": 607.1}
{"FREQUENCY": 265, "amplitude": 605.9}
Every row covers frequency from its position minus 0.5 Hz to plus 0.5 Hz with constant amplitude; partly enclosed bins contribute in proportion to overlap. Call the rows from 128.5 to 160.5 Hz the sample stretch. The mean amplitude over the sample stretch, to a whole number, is 374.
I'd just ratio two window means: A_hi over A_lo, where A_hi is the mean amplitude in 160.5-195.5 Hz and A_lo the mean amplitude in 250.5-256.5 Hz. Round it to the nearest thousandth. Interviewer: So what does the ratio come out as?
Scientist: 0.755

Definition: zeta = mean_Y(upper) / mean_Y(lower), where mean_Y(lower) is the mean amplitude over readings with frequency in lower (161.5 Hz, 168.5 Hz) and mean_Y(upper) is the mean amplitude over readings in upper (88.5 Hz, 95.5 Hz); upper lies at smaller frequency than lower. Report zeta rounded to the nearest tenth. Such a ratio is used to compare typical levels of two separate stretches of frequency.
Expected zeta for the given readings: 0.8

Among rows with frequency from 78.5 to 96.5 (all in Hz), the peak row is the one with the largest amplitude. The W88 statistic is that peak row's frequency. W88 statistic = 96 Hz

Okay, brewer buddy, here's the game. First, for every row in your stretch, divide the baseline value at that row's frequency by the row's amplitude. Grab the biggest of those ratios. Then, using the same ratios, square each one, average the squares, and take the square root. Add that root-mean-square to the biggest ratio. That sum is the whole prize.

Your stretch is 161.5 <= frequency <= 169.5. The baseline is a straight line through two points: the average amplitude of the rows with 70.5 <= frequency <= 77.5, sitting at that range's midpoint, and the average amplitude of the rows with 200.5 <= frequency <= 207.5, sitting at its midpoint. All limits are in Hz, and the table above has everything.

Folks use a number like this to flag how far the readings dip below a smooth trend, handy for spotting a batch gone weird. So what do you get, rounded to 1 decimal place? 2.1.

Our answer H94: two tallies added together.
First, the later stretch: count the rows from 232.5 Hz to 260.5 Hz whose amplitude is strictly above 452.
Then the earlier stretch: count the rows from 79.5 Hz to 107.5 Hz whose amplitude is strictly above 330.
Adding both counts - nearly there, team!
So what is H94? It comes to 41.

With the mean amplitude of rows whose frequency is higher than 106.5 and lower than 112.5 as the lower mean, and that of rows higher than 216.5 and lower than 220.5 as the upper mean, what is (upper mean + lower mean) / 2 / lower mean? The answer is 1.3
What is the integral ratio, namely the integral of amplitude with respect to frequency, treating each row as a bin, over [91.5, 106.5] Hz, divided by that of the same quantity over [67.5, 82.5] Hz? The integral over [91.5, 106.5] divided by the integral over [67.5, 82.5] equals 1.9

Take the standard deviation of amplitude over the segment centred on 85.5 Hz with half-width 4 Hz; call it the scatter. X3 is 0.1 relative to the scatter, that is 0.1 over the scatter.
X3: 0.004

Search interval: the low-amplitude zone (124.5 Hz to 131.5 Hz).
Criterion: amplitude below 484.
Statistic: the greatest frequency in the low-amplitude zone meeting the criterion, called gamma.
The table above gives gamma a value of 131 Hz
